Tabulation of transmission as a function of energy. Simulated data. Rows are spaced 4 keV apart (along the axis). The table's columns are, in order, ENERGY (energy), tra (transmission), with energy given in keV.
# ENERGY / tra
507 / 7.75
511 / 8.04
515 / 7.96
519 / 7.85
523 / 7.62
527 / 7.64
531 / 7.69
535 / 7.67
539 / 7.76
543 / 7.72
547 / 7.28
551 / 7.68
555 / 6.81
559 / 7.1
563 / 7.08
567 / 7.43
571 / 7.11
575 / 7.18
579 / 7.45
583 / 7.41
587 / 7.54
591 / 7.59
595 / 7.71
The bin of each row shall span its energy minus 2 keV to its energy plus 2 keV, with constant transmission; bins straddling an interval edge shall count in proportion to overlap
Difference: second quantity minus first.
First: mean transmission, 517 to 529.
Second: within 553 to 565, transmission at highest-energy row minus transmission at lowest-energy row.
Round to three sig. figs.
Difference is -7.43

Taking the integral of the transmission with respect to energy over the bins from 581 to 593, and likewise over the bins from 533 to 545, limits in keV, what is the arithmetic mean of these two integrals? 91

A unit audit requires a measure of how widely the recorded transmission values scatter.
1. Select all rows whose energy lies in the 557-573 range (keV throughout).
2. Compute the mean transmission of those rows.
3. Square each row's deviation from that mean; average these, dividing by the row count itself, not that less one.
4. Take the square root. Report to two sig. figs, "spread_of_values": 0.14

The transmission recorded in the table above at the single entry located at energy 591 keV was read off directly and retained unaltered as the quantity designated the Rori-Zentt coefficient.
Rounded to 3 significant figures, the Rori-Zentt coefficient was 7.59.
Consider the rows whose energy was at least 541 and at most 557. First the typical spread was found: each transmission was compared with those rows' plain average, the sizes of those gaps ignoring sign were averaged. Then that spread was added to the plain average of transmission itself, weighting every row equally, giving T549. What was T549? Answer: 7.7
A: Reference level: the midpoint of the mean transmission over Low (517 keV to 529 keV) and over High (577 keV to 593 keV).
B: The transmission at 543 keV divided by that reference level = 1.02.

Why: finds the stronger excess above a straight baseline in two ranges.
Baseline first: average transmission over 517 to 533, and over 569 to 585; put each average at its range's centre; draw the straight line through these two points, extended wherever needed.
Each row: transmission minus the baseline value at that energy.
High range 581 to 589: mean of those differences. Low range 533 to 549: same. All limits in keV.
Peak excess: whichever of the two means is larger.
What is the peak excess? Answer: 0.25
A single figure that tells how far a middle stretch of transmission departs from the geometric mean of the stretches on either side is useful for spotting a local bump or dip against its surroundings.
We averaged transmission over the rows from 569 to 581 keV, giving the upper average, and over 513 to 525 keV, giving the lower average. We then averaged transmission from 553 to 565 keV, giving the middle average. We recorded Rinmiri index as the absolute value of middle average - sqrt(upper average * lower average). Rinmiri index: 0.53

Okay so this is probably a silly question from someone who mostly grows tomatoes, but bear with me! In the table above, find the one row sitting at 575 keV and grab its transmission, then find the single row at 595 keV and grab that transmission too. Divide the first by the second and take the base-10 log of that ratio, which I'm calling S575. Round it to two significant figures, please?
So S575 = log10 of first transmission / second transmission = -0.031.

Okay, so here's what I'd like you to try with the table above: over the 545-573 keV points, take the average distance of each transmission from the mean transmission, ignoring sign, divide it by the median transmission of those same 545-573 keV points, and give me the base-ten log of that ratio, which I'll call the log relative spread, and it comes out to -1.52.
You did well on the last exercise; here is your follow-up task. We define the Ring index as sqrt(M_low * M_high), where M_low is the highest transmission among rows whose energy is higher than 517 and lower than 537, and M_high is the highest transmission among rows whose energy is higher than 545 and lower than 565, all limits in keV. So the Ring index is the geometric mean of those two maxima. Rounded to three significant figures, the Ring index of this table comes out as 7.76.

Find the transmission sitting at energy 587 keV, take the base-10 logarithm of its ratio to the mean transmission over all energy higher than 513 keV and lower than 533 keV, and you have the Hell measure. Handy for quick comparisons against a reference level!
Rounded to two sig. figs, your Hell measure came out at -0.012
